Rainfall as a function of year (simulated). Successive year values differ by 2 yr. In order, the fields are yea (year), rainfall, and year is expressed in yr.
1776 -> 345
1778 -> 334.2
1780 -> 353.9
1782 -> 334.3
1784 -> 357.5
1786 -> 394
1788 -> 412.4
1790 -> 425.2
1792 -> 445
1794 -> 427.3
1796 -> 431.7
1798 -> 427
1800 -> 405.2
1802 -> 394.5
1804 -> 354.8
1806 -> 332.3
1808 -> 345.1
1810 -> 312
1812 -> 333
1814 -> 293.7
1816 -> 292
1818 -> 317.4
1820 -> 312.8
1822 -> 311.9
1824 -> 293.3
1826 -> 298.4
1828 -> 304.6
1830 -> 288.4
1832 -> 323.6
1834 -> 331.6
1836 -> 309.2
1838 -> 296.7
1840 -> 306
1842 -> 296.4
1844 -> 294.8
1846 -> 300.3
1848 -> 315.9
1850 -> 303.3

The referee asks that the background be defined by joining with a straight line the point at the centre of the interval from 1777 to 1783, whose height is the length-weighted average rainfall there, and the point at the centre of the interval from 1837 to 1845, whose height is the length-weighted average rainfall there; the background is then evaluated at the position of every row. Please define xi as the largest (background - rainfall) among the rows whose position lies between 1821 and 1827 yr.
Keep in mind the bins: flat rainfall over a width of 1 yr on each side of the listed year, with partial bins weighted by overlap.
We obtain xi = 17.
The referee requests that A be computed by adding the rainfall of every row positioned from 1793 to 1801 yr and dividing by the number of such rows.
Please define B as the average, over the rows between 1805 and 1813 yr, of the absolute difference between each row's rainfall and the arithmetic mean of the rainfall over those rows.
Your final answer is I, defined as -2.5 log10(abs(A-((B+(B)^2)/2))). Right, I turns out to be -6.4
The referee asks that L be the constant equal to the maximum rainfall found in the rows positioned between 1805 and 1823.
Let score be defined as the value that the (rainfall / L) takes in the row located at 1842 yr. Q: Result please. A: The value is 0.86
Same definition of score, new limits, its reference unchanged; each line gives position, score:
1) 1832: 0.94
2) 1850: 0.88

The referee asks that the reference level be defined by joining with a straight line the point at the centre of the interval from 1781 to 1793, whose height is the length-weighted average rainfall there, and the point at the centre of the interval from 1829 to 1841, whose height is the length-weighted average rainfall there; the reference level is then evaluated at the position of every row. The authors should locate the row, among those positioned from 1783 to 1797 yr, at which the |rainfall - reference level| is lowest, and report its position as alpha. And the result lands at 1786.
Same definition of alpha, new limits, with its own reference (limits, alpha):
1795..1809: 1804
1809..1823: 1812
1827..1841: 1836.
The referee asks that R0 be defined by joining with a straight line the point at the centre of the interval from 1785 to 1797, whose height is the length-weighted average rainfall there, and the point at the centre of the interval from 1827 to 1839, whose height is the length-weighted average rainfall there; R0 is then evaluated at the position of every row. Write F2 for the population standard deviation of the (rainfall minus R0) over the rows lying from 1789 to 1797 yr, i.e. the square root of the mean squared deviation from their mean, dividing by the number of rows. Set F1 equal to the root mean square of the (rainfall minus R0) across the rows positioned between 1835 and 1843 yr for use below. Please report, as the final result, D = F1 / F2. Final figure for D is 1.1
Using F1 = 11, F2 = 10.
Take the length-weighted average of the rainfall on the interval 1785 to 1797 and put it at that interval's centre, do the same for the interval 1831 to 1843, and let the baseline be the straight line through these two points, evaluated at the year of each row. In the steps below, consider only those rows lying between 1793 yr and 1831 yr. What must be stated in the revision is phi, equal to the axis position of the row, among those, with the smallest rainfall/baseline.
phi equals 1814 yr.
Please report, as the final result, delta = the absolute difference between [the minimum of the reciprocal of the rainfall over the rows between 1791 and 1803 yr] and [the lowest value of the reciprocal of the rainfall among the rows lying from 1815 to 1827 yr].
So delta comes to 0.0009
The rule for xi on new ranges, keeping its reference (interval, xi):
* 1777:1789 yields 8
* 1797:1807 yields -10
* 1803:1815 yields 24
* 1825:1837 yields 18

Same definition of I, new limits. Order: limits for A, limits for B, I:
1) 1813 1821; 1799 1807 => -5.1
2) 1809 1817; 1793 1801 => -6.1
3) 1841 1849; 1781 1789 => -5.2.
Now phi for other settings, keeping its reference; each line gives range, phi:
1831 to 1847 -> 1838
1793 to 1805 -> 1804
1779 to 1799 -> 1782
